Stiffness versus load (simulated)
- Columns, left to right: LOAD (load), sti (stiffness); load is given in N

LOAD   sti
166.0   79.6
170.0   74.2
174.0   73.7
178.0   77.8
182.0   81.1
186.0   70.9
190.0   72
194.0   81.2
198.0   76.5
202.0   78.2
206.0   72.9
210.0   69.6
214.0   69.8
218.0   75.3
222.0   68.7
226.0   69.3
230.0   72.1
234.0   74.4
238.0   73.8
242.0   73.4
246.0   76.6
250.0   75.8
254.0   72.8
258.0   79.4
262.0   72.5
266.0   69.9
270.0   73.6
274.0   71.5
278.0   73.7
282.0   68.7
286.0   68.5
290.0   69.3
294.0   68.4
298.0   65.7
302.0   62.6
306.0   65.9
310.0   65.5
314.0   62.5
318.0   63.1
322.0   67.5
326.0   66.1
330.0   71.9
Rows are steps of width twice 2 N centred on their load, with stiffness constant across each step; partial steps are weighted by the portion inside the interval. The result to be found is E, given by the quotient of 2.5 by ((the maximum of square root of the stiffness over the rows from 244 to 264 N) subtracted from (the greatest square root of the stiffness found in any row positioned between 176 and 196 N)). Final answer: 25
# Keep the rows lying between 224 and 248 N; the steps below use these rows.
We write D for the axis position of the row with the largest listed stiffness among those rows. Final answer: 246.0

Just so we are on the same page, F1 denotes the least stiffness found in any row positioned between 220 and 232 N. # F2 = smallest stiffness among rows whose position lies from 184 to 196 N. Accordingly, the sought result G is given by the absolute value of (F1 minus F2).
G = 2.2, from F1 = 68.7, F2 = 70.9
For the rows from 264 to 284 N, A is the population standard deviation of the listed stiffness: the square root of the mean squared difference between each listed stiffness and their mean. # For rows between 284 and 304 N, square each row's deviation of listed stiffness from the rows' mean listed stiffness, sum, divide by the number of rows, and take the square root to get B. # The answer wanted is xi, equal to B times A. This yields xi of 4.9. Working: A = 2.0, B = 2.47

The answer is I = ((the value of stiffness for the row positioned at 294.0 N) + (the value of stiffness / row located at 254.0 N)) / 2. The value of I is 70.6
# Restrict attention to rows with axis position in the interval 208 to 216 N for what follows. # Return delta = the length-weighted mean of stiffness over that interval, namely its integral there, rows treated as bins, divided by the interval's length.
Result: 70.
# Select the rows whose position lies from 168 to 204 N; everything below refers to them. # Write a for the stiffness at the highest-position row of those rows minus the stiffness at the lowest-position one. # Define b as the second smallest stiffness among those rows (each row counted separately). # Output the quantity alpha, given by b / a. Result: 18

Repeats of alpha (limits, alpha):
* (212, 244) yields 19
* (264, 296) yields -46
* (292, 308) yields -26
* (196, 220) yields -58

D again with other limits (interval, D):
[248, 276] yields 258.0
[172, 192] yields 182.0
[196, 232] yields 202.0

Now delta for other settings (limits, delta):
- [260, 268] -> 71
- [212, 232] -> 71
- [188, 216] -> 74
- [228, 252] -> 74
